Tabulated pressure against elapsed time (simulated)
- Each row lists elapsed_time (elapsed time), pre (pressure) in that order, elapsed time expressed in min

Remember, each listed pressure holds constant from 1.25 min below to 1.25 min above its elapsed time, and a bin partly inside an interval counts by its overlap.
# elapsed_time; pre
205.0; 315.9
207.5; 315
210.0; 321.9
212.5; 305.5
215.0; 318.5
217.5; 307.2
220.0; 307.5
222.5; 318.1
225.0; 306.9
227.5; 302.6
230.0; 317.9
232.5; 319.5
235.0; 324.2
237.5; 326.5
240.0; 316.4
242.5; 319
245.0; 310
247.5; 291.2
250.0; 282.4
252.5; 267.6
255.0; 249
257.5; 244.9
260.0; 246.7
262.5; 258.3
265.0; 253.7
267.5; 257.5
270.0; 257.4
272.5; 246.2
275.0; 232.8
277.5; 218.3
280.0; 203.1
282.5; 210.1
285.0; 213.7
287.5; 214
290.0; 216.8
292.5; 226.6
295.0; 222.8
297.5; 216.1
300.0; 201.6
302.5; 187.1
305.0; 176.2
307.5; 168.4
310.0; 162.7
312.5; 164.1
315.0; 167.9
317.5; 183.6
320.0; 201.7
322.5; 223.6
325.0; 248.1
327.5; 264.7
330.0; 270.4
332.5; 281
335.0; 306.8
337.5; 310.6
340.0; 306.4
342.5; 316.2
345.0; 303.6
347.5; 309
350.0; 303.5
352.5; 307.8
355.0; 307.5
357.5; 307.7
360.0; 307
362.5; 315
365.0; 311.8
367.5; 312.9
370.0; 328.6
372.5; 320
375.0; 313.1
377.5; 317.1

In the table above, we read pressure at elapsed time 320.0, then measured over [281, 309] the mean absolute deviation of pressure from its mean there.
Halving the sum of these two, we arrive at 109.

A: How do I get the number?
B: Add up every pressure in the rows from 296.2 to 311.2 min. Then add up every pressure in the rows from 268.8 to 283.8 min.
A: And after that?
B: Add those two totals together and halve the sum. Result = 1240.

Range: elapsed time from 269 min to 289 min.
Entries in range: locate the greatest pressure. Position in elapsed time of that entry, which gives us 270.0 min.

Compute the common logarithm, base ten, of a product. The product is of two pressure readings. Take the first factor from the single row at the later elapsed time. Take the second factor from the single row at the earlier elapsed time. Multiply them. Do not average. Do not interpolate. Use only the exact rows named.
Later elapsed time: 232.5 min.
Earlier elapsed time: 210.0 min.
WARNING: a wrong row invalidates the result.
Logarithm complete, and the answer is 5.01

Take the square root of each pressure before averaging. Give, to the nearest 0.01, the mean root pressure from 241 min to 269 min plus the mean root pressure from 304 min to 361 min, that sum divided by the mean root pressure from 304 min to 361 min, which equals 2.03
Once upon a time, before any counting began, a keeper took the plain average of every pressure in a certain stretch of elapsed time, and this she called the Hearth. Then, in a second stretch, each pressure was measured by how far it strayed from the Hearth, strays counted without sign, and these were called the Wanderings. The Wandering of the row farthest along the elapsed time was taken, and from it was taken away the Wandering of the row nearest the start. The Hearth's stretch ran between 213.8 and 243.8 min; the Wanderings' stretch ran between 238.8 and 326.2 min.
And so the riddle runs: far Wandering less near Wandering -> 66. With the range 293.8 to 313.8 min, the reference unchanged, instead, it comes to 59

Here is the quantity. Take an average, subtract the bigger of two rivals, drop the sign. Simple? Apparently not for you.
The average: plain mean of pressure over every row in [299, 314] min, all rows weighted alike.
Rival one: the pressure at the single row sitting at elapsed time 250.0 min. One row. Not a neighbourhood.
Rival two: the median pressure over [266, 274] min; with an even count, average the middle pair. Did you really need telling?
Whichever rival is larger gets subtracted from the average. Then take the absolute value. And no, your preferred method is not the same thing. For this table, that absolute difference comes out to 106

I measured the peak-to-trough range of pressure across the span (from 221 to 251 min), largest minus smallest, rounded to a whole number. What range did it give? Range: 44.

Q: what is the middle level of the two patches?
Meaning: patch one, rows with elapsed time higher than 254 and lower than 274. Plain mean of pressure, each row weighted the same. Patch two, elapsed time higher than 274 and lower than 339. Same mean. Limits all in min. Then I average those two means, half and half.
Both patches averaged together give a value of 235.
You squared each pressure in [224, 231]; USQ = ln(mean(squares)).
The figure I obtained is 11.47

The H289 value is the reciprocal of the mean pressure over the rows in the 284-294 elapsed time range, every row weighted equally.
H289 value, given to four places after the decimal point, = 0.0046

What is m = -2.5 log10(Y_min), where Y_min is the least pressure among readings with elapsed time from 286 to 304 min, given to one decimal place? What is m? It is -5.7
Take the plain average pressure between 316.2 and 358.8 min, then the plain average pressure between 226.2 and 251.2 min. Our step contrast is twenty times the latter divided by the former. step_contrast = 22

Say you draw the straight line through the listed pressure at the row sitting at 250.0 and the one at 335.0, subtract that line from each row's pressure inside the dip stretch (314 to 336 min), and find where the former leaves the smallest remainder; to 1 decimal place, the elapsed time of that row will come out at 315.0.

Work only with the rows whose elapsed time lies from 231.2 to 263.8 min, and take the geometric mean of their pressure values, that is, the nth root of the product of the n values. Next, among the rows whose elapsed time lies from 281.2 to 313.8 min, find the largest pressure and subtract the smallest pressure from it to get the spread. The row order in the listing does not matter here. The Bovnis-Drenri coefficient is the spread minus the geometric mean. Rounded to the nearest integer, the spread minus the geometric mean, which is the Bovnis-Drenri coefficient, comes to -223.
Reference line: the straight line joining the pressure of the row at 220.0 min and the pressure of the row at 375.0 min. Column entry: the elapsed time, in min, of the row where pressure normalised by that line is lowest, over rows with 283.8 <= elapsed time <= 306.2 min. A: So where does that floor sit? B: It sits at 305.0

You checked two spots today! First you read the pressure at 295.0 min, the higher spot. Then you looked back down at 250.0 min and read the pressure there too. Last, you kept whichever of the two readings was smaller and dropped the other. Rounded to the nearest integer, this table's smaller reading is 223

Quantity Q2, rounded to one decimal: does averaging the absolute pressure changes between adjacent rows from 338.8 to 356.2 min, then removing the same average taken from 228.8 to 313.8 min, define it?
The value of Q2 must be -1.6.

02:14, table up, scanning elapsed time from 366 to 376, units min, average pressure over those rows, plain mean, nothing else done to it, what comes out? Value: 319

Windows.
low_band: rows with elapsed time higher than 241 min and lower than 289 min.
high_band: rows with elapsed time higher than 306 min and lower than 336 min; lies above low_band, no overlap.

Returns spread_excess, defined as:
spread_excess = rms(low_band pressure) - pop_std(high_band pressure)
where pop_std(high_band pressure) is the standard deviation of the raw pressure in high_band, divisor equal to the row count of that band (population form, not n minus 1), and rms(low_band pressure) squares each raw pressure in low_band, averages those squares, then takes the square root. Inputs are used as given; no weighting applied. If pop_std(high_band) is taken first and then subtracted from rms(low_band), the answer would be 203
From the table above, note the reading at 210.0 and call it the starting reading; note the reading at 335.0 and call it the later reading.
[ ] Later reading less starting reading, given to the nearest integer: -15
